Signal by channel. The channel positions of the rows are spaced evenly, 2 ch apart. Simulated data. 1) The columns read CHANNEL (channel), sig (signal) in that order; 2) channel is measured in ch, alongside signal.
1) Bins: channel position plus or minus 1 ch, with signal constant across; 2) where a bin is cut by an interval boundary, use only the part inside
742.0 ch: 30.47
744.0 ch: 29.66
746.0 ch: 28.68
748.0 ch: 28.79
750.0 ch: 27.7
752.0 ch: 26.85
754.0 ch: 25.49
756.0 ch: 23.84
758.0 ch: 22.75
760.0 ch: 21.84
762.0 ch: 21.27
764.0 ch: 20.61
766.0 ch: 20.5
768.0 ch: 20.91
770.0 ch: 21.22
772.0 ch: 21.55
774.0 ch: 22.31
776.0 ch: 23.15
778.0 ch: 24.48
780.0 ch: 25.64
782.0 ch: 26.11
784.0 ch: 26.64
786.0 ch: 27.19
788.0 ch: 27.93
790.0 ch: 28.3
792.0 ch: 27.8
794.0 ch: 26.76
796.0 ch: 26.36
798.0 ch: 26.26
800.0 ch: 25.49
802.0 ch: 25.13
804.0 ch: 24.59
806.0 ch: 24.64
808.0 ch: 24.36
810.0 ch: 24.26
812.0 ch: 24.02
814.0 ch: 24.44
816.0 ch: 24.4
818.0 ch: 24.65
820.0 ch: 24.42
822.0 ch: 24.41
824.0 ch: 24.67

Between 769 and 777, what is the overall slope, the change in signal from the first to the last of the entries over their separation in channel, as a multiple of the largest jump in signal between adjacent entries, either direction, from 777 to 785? 0.28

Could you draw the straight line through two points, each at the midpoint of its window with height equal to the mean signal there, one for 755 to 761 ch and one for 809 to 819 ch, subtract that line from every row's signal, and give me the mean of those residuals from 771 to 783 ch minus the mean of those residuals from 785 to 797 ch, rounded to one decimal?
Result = -3.1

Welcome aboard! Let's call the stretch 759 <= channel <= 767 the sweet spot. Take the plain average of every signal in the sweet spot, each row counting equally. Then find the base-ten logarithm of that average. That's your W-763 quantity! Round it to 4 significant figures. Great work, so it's 1.323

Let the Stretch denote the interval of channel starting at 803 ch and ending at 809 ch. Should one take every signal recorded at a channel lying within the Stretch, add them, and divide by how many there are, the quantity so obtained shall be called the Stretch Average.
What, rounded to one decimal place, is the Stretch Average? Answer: 24.5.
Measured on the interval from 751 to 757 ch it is 25.4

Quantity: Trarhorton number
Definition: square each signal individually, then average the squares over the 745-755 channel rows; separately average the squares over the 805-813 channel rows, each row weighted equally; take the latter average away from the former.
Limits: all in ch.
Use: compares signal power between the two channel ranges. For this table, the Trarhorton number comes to 166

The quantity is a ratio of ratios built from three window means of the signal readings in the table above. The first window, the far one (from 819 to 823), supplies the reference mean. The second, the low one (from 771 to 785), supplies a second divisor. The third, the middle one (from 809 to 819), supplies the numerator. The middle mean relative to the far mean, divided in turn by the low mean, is 0.041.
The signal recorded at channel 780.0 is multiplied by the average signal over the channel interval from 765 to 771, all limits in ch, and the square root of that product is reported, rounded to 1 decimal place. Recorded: 23.1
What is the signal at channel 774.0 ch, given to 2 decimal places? 22.31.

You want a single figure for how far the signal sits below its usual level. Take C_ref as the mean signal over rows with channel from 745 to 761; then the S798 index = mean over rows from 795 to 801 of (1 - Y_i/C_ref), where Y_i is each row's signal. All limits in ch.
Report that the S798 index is -0.01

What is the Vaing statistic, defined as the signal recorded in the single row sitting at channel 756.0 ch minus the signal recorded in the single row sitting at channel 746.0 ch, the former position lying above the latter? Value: -4.8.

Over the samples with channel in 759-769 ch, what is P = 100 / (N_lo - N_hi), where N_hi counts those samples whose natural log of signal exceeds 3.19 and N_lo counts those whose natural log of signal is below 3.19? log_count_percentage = 20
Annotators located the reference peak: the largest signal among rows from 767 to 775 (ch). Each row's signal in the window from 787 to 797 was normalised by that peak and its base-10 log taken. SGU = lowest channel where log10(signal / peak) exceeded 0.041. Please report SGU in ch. 788.0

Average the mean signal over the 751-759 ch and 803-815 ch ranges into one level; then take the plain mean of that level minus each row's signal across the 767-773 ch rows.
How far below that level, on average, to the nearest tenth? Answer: 3.3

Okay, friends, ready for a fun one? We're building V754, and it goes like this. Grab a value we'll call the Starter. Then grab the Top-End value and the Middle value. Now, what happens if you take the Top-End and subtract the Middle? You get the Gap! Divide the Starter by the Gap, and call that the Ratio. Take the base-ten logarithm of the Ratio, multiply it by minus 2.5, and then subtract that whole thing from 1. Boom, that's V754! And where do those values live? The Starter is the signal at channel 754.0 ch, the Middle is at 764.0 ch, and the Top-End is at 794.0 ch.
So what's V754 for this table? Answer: 2.54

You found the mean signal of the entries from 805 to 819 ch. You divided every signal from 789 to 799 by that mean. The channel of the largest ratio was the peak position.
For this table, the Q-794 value 790.0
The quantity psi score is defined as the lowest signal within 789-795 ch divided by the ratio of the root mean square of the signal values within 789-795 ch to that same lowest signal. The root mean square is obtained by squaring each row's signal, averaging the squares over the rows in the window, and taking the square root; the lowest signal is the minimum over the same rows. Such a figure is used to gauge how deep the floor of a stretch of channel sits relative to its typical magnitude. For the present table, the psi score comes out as 26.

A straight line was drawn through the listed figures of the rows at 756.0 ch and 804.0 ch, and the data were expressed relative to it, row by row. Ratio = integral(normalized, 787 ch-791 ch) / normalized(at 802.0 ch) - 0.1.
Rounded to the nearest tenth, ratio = 4.4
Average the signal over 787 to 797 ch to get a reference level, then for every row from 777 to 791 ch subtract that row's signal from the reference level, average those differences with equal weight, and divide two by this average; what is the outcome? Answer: 2.4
